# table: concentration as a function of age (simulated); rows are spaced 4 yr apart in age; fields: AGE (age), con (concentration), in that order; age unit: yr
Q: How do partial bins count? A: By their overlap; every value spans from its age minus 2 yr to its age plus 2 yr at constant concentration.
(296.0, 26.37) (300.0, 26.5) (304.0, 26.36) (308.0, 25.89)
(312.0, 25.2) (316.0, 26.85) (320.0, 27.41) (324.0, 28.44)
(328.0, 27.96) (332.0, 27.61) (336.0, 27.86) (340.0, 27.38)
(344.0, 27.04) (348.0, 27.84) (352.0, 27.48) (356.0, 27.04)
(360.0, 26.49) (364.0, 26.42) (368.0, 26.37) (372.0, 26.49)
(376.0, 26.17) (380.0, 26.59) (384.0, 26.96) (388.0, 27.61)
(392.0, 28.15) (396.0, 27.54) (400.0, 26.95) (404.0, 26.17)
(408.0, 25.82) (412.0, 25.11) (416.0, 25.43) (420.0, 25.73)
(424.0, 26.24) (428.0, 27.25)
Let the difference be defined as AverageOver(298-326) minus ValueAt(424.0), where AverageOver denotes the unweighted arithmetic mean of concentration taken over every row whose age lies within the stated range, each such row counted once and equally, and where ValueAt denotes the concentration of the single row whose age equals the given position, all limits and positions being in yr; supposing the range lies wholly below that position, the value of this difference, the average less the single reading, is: 0.4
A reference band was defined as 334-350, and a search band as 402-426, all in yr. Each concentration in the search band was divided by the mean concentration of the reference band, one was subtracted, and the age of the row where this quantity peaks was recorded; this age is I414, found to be 424.0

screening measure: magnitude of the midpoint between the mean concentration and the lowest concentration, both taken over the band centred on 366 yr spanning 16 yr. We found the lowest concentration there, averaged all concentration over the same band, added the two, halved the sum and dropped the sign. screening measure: 26.4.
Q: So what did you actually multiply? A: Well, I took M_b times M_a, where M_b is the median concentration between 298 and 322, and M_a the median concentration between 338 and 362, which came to 719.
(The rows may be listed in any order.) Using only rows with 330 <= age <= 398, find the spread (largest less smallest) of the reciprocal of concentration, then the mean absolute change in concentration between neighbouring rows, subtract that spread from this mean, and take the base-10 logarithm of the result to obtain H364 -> -0.40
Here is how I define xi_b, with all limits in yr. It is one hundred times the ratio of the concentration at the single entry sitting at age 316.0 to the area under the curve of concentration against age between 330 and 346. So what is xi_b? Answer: 6.11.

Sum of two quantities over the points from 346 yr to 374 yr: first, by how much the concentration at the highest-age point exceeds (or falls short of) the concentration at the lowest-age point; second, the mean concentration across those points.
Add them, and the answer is 25.5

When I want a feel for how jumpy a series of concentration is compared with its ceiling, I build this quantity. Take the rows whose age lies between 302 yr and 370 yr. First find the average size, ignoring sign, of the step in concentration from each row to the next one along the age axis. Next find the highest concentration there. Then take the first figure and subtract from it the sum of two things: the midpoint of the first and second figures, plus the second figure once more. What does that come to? -42.4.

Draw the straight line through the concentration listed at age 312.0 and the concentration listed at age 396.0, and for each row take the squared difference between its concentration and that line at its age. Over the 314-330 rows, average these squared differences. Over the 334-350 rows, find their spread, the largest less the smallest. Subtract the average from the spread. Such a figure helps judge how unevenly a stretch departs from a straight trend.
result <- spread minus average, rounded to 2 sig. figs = -2.0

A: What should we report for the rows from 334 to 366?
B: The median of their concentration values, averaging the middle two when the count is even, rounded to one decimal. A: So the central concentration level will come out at 27.2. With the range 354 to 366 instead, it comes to 26.5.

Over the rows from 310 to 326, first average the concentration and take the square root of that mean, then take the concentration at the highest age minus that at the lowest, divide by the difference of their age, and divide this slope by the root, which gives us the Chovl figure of 0.052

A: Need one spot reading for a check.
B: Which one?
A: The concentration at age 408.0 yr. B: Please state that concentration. 25.82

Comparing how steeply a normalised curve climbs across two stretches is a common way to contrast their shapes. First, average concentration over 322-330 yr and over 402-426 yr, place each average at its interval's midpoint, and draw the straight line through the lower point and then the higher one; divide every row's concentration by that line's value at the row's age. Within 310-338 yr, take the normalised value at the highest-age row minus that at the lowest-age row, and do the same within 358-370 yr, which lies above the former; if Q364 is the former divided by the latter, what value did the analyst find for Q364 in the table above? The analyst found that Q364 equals 33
